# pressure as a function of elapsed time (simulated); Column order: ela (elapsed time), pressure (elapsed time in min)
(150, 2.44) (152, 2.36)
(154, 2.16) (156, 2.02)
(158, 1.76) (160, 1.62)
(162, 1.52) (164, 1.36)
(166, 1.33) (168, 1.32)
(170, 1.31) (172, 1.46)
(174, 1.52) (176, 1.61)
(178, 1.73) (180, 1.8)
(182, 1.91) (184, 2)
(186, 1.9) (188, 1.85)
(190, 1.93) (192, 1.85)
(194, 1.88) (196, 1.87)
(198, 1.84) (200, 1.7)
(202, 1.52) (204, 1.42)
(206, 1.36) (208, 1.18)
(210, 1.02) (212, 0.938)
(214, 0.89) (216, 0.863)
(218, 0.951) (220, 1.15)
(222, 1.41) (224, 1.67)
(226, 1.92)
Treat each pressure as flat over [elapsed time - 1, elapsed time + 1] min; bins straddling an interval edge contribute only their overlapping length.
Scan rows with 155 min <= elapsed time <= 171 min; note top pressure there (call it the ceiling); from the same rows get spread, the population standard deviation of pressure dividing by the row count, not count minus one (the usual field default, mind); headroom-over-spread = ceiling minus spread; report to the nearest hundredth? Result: 1.78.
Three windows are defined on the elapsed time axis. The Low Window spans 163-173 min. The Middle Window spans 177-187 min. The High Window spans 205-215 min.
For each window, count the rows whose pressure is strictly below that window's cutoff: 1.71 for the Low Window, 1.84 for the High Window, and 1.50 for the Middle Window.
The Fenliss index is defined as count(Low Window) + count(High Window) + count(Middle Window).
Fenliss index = 10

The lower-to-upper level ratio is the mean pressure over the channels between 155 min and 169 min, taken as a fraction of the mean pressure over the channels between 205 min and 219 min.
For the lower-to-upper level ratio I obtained 1.52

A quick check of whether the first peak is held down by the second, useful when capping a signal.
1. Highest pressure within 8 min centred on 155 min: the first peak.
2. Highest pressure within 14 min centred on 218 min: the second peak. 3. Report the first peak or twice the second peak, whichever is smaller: 2.4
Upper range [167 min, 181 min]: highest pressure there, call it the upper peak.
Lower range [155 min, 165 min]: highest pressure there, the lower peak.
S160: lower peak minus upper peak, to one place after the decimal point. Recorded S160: 0.2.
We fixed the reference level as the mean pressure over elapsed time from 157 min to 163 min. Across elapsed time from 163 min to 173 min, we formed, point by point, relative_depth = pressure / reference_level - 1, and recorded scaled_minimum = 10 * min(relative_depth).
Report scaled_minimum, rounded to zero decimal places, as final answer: -2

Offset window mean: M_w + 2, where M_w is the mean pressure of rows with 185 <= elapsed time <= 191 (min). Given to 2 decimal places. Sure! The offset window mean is 3.89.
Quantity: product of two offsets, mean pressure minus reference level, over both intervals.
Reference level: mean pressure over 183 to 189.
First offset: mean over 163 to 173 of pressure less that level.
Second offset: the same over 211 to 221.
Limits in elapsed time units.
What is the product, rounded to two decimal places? 0.54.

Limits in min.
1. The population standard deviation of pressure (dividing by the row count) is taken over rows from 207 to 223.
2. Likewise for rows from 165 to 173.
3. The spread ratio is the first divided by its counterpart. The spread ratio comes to 2.8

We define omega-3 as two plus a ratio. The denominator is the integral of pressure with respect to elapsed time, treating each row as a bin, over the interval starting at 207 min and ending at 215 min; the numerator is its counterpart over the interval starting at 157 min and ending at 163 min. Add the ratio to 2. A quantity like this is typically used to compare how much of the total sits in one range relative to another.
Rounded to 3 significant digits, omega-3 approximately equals 3.22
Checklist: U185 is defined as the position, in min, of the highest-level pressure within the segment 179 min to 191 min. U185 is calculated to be 184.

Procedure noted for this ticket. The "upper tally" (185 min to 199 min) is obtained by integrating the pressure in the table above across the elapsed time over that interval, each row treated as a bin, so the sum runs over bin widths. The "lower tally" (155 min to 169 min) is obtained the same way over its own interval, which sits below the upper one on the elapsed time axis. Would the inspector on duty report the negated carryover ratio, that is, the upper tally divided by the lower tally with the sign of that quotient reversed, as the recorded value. -1.20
